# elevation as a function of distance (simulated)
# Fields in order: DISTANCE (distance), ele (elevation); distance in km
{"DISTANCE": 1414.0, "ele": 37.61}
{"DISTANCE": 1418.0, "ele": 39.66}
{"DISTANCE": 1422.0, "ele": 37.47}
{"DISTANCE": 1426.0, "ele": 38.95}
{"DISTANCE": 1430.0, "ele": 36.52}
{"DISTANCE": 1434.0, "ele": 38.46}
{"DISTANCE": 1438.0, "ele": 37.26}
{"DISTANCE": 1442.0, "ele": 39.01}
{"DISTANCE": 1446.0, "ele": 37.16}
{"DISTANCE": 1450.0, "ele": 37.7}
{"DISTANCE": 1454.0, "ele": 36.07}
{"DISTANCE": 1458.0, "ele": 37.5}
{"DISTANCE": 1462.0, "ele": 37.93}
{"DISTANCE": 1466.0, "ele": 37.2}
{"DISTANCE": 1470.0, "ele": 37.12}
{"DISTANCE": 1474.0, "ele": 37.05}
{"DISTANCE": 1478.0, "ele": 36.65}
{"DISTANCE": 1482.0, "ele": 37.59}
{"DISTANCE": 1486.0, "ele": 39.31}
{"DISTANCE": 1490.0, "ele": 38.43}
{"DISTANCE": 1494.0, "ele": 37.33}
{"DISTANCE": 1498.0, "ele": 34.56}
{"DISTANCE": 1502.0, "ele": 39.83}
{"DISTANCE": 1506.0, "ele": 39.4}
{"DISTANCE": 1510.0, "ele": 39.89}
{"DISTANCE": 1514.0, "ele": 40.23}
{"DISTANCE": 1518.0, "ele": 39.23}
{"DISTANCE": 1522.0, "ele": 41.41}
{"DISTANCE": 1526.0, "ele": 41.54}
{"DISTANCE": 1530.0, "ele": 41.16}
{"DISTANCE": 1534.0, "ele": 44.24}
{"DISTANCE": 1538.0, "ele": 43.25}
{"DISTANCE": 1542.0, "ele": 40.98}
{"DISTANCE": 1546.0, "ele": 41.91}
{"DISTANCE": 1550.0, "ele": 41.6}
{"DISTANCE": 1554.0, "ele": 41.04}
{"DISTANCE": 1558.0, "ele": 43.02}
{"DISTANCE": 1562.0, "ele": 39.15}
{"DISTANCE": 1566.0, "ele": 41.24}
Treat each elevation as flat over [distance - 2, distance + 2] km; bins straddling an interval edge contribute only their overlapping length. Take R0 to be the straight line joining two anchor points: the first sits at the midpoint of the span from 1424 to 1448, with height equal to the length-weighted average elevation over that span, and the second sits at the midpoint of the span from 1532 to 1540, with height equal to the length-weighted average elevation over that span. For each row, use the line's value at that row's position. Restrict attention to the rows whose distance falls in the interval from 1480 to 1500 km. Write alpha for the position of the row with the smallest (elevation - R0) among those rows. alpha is 1498.0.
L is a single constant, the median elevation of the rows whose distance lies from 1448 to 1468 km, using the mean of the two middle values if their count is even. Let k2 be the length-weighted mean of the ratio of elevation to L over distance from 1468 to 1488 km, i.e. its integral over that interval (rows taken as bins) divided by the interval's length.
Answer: 1.00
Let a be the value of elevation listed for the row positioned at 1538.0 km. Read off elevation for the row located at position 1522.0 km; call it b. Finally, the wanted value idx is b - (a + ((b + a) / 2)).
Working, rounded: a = 43.25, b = 41.41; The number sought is -44.2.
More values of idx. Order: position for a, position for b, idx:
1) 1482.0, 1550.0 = -35.6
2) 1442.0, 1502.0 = -38.6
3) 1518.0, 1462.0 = -39.9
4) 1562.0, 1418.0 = -38.9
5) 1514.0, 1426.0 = -40.9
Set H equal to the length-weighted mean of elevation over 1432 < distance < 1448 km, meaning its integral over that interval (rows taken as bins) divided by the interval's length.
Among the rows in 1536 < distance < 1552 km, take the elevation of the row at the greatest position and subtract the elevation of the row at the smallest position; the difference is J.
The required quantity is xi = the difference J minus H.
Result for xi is -39.6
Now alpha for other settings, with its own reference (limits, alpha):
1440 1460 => 1454.0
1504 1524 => 1518.0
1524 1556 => 1554.0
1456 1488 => 1478.0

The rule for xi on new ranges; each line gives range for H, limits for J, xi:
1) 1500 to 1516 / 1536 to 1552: -41.5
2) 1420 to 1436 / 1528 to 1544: -38.0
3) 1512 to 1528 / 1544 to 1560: -39.5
